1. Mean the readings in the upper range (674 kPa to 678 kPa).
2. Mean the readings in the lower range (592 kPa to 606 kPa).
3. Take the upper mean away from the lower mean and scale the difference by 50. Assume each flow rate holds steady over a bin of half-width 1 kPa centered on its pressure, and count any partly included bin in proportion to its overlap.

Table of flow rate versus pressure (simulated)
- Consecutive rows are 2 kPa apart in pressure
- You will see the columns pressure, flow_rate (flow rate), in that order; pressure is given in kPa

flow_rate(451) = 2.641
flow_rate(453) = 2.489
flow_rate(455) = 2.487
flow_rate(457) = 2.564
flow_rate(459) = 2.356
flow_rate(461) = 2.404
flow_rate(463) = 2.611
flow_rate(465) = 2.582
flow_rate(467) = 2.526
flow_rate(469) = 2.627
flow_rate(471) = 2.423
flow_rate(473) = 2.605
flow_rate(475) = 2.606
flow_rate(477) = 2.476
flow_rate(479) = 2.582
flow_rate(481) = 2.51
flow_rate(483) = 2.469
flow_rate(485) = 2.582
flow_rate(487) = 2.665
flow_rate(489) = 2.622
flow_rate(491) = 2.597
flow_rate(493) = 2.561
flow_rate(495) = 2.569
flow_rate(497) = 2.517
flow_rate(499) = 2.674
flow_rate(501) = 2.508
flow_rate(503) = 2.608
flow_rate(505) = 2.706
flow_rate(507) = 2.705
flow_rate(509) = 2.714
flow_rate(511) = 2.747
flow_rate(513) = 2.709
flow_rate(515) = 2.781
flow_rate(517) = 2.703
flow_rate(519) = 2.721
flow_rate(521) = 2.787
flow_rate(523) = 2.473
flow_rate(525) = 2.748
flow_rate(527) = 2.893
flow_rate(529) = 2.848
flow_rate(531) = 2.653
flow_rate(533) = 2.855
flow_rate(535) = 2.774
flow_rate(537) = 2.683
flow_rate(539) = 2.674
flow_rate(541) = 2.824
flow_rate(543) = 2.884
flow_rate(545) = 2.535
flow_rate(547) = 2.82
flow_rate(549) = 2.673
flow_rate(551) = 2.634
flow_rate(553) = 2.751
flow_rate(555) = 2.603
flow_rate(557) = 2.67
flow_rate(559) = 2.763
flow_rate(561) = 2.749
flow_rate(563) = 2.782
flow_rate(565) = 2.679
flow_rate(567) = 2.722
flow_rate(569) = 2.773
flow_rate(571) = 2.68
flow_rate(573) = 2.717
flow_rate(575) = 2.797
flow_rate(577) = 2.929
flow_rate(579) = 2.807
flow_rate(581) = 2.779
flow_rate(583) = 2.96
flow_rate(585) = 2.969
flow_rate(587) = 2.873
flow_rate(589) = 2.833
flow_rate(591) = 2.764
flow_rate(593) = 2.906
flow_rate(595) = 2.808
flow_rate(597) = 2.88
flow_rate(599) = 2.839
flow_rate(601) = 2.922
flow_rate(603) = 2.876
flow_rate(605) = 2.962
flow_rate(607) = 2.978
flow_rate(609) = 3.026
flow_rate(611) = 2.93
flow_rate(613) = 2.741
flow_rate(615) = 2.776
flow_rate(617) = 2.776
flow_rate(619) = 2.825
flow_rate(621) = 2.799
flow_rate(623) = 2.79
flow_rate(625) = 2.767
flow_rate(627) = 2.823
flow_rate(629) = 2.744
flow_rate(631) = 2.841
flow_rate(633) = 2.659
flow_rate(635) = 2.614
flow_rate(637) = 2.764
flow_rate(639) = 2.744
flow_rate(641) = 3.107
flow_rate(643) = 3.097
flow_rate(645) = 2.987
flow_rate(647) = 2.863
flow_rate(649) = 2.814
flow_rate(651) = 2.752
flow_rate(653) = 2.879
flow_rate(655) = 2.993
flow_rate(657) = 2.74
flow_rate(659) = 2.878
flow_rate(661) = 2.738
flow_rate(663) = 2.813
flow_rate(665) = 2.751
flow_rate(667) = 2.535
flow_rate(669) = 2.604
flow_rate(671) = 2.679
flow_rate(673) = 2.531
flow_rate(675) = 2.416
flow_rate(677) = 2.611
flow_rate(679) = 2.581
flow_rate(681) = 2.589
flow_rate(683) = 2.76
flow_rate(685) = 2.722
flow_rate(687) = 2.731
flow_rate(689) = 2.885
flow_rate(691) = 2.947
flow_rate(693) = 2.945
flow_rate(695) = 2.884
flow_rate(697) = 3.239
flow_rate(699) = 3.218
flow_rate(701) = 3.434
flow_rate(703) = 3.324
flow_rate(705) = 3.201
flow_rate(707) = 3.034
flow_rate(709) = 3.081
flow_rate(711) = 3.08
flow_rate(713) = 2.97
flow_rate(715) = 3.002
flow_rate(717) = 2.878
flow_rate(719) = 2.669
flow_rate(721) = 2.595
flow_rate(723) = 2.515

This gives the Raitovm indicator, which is 19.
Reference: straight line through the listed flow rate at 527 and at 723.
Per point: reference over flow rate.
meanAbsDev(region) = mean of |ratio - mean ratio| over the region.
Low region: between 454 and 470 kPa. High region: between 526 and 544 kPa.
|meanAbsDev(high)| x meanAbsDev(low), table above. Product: 0.0012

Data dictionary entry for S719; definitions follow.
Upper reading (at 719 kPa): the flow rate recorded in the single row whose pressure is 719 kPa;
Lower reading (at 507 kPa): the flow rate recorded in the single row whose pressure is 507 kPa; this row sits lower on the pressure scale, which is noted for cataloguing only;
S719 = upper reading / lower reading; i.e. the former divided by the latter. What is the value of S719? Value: 0.99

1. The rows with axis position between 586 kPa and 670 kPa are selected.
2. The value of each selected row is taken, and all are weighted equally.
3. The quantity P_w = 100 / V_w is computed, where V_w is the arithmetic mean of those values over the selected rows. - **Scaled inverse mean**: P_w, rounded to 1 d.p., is 35.4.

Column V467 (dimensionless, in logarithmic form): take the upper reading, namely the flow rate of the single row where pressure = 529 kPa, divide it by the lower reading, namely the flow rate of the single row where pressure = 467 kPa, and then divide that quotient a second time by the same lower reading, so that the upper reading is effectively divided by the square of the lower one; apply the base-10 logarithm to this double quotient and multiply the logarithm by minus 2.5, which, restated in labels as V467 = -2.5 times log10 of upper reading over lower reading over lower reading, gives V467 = 0.88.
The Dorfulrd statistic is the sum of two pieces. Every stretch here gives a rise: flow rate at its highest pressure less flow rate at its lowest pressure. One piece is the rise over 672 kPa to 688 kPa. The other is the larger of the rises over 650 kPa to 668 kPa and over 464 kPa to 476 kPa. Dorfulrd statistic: 0.2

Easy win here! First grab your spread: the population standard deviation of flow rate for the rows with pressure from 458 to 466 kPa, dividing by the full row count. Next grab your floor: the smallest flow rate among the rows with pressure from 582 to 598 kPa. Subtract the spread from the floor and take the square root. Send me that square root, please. 1.63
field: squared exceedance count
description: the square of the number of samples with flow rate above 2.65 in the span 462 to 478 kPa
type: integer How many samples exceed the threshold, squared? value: 0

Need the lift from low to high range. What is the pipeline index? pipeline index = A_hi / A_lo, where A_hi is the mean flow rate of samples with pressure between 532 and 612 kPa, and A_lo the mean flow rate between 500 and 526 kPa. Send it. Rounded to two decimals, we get 1.04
